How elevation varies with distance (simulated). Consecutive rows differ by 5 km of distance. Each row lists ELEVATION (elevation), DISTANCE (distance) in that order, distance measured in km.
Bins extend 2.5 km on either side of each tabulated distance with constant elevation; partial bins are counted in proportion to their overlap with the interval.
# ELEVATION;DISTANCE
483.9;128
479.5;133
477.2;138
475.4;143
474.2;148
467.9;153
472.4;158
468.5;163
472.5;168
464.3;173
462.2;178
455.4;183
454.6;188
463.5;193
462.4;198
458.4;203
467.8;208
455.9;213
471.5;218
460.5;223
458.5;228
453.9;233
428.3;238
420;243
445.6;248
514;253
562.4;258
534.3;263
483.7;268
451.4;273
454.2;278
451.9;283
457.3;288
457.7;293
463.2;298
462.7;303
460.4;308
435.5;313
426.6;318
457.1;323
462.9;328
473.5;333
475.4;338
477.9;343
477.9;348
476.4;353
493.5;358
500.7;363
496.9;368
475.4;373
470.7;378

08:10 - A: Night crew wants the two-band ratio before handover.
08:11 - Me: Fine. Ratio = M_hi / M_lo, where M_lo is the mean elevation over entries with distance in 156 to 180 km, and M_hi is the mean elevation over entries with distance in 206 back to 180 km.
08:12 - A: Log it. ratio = 0.98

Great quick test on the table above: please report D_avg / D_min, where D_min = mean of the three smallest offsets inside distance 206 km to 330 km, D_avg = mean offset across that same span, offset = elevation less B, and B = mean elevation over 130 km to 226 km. 0.1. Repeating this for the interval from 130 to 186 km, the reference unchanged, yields -0.6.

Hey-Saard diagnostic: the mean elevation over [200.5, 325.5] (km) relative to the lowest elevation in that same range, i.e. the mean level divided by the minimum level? 1.10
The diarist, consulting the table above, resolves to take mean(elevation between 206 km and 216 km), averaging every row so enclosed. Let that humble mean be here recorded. 462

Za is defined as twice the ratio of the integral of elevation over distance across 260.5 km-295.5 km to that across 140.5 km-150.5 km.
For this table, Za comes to 6.9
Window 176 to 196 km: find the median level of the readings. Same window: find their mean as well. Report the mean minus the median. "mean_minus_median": 0.1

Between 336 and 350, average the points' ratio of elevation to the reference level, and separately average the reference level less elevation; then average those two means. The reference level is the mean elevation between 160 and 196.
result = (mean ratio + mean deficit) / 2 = -6.5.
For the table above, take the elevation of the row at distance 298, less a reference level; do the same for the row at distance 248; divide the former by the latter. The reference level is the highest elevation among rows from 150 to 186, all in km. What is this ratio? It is 0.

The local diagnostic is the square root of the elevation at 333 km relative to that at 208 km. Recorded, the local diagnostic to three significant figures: 1.01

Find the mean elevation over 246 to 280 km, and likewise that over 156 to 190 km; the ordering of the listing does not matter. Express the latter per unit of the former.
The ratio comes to 0.94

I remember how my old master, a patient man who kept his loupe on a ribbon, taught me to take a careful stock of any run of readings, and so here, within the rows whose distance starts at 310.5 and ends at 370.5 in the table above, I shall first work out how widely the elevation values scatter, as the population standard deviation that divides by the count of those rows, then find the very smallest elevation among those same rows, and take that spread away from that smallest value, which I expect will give 405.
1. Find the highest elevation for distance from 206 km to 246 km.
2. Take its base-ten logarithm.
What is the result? 2.67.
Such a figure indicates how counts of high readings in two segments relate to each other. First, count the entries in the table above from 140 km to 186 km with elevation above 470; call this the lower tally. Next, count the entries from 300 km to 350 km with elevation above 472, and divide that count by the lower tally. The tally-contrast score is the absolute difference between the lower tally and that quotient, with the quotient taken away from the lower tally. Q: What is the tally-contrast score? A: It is 3.0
